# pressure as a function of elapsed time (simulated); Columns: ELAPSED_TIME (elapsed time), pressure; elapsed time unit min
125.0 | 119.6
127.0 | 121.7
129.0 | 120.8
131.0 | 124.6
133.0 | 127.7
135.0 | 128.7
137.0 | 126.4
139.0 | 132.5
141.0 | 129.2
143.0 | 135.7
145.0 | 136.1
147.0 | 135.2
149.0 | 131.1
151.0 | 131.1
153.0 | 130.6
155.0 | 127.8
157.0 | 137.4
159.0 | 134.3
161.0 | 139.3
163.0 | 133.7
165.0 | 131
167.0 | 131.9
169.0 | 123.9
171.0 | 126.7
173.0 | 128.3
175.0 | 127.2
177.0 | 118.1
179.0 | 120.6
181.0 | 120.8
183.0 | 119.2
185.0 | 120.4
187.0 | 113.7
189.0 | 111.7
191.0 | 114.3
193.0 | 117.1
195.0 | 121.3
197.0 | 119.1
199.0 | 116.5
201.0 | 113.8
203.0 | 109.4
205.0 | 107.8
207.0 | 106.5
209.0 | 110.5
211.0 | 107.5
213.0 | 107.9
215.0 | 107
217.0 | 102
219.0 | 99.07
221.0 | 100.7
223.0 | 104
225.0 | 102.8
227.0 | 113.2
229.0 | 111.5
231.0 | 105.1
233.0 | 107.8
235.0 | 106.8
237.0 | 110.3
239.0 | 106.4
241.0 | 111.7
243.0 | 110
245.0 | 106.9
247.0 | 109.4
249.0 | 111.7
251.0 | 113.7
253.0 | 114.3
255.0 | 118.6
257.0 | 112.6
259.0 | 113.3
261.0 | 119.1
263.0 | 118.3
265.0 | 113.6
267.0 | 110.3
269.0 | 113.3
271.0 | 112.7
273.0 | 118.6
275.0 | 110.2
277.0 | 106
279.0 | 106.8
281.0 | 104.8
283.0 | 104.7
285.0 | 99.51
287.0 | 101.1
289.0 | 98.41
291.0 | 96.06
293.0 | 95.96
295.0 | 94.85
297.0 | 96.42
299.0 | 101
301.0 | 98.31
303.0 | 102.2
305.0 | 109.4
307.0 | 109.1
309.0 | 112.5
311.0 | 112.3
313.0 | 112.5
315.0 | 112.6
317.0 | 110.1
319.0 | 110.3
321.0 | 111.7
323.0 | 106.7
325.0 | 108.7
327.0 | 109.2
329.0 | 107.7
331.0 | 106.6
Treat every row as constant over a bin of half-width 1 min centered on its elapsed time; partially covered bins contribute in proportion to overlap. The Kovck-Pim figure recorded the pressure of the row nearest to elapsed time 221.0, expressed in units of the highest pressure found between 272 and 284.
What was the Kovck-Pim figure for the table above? 0.85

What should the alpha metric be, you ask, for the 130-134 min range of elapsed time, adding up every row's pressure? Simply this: 252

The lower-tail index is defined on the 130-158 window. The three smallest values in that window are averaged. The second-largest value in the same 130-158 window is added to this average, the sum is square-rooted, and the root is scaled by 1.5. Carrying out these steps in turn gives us 24.3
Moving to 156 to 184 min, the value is 24.0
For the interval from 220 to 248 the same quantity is 22.0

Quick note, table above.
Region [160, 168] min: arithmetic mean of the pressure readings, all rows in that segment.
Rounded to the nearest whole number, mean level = 134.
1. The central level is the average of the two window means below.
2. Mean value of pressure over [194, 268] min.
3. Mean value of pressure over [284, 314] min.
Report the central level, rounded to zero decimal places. 106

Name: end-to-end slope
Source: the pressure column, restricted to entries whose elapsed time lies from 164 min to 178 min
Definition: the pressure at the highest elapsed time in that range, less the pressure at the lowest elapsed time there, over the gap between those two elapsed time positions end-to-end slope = -1.1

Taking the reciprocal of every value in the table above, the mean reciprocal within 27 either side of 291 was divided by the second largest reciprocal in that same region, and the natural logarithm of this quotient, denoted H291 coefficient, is -0.096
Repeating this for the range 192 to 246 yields -0.077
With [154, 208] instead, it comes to -0.118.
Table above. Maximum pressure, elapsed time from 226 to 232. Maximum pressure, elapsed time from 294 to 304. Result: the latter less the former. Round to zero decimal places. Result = -11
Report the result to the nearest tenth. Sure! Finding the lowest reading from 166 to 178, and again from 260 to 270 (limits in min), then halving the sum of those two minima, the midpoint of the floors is 114.2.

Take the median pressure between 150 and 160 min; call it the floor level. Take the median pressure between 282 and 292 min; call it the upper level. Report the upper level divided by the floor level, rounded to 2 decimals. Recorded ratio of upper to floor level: 0.76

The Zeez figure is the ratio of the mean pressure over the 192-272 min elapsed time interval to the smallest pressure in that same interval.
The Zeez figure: 1.12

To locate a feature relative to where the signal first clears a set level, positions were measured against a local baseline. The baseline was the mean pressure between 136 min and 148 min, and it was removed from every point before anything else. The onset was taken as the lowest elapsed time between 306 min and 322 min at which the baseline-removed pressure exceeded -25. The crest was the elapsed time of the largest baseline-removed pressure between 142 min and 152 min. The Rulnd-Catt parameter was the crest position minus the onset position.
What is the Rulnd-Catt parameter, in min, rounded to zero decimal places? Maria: -162 min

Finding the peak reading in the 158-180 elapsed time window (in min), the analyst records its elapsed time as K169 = 161.0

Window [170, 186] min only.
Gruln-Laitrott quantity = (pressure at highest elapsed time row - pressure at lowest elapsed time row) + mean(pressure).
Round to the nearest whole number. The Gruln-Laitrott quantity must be 116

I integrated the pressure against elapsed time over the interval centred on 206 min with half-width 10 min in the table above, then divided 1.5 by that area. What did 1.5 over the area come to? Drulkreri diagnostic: 0.0007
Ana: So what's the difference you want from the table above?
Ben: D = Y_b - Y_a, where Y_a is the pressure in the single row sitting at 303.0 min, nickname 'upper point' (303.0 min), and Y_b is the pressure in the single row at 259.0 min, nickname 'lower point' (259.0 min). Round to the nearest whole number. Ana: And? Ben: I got 11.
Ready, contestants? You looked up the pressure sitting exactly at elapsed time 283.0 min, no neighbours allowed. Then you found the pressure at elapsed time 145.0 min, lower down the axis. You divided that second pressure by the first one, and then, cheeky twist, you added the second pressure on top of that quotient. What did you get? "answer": 137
